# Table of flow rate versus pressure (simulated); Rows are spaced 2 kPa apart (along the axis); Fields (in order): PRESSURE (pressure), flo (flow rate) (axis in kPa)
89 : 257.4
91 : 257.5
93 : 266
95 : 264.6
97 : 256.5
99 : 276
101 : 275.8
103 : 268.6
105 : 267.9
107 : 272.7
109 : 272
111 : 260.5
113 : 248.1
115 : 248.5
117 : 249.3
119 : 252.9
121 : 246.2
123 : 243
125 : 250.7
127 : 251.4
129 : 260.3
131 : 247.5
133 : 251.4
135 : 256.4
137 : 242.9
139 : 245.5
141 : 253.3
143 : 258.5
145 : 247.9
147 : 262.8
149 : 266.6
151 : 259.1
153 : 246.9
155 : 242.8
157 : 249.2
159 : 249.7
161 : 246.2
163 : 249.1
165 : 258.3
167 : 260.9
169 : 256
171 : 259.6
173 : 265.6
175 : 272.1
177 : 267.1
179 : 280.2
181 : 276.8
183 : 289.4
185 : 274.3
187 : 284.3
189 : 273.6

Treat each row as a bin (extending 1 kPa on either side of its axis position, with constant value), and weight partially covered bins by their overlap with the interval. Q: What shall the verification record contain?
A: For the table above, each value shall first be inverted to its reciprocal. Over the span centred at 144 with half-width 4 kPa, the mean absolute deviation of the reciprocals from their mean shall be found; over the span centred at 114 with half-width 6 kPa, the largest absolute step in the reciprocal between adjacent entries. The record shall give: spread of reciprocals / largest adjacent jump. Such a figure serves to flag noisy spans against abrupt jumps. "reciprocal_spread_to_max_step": 0.40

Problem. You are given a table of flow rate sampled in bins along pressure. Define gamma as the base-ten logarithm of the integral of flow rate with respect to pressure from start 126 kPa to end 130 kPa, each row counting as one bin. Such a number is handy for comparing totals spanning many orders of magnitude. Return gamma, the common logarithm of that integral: 3.01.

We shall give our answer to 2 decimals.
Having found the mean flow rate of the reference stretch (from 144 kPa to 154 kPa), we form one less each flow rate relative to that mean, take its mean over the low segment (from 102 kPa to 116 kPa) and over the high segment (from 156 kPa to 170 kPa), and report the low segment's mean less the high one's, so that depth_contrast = -0.04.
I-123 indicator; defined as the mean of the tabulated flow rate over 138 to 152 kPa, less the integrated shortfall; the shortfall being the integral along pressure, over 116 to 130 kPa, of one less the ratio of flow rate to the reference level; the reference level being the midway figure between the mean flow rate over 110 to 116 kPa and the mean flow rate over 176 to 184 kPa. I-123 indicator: 255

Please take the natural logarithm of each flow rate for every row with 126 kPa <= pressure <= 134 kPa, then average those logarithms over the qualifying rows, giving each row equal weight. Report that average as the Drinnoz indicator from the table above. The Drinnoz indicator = 5.53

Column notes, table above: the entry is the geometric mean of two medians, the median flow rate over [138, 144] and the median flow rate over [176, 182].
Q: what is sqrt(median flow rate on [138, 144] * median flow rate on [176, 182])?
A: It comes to 265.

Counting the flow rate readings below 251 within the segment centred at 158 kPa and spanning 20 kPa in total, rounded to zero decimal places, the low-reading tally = 6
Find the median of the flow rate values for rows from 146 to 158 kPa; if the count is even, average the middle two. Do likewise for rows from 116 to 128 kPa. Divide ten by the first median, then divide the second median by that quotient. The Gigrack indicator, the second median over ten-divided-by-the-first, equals 6354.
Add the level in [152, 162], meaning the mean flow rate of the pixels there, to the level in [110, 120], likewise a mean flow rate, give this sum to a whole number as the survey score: 499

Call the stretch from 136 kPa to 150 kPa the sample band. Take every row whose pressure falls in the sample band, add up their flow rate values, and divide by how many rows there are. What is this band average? 254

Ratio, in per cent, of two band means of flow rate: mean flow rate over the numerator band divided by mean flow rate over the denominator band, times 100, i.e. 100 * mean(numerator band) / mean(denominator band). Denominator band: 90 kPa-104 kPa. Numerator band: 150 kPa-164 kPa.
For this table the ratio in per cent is 93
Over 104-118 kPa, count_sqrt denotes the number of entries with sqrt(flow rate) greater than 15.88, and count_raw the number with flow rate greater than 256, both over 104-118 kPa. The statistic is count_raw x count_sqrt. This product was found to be 16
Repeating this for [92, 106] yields 49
